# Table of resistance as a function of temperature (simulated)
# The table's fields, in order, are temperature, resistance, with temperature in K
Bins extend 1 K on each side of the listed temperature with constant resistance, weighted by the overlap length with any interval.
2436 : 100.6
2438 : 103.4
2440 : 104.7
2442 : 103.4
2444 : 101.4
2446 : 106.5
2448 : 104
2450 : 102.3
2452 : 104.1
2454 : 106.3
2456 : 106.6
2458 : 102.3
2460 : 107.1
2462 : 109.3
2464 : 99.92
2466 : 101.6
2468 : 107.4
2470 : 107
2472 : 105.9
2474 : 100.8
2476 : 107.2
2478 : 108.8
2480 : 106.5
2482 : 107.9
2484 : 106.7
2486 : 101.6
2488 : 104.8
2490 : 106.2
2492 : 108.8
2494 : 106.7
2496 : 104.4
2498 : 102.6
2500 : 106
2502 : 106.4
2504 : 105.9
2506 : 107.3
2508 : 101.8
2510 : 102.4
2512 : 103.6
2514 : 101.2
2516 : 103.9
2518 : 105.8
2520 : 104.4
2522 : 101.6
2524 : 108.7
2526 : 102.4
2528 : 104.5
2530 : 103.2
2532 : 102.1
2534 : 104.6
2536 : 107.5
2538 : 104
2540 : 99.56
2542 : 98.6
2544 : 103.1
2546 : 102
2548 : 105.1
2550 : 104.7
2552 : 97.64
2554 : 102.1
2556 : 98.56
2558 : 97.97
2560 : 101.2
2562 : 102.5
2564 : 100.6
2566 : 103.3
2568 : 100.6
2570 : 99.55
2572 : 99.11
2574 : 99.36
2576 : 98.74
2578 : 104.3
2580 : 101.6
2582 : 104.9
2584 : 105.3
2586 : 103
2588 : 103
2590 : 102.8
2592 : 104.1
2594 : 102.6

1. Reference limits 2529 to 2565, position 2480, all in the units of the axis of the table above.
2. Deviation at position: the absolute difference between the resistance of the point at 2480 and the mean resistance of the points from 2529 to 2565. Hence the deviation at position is 4.6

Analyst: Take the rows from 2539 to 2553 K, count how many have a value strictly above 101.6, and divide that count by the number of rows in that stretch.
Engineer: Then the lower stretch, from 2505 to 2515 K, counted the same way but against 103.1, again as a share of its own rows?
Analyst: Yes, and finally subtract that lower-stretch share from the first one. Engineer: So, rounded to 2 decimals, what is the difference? 0.17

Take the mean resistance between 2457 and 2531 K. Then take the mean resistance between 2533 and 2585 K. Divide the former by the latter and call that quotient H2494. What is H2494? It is 1.03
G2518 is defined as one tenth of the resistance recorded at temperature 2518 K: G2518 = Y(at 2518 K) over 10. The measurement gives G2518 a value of 10.6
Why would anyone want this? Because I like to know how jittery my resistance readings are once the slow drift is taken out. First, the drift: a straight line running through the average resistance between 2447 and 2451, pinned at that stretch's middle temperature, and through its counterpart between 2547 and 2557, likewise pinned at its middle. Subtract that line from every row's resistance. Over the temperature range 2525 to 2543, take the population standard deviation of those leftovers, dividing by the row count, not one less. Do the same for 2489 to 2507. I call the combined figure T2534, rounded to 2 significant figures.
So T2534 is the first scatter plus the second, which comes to 4.2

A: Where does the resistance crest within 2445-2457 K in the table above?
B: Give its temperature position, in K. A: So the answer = 2456 K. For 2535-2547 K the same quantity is 2536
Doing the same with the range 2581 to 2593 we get 2584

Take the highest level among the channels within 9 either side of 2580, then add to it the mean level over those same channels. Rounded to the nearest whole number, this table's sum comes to 207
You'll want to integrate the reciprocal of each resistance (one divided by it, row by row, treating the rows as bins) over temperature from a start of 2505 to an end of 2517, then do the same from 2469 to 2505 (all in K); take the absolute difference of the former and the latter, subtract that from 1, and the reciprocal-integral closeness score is 0.78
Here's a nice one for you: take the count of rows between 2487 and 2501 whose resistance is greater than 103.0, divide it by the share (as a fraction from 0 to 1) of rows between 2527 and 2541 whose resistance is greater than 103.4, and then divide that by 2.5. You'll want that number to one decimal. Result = 4.2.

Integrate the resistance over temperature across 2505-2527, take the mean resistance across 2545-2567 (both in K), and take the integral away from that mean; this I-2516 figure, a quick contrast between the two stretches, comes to -2185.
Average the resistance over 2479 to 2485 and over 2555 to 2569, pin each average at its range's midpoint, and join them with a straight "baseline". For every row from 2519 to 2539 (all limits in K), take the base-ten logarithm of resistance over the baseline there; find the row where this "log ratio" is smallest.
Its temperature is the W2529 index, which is 2522 K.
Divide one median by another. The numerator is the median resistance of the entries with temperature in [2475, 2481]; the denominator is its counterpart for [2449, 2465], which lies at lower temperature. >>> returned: 1.02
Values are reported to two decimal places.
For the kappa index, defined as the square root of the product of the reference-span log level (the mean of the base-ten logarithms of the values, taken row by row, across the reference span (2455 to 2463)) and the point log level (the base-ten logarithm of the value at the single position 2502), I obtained 2.03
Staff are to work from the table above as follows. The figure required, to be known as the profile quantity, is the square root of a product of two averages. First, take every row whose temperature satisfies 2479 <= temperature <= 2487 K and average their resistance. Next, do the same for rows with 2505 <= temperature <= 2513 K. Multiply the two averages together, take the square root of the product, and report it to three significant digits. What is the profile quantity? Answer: 105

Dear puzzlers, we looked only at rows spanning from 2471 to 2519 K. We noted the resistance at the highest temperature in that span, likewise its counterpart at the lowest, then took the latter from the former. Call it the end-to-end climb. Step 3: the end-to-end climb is 0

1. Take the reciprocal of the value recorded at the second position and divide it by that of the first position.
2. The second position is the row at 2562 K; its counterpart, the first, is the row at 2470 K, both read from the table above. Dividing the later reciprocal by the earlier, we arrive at 1.04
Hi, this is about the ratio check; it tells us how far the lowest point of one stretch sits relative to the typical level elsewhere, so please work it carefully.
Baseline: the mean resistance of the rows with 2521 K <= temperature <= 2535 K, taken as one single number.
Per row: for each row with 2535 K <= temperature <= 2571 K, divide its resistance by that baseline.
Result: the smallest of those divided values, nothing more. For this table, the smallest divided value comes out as 0.940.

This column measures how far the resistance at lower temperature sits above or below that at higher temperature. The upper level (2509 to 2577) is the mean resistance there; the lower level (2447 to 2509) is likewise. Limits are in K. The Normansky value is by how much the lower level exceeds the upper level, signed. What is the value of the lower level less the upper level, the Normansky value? 3.1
